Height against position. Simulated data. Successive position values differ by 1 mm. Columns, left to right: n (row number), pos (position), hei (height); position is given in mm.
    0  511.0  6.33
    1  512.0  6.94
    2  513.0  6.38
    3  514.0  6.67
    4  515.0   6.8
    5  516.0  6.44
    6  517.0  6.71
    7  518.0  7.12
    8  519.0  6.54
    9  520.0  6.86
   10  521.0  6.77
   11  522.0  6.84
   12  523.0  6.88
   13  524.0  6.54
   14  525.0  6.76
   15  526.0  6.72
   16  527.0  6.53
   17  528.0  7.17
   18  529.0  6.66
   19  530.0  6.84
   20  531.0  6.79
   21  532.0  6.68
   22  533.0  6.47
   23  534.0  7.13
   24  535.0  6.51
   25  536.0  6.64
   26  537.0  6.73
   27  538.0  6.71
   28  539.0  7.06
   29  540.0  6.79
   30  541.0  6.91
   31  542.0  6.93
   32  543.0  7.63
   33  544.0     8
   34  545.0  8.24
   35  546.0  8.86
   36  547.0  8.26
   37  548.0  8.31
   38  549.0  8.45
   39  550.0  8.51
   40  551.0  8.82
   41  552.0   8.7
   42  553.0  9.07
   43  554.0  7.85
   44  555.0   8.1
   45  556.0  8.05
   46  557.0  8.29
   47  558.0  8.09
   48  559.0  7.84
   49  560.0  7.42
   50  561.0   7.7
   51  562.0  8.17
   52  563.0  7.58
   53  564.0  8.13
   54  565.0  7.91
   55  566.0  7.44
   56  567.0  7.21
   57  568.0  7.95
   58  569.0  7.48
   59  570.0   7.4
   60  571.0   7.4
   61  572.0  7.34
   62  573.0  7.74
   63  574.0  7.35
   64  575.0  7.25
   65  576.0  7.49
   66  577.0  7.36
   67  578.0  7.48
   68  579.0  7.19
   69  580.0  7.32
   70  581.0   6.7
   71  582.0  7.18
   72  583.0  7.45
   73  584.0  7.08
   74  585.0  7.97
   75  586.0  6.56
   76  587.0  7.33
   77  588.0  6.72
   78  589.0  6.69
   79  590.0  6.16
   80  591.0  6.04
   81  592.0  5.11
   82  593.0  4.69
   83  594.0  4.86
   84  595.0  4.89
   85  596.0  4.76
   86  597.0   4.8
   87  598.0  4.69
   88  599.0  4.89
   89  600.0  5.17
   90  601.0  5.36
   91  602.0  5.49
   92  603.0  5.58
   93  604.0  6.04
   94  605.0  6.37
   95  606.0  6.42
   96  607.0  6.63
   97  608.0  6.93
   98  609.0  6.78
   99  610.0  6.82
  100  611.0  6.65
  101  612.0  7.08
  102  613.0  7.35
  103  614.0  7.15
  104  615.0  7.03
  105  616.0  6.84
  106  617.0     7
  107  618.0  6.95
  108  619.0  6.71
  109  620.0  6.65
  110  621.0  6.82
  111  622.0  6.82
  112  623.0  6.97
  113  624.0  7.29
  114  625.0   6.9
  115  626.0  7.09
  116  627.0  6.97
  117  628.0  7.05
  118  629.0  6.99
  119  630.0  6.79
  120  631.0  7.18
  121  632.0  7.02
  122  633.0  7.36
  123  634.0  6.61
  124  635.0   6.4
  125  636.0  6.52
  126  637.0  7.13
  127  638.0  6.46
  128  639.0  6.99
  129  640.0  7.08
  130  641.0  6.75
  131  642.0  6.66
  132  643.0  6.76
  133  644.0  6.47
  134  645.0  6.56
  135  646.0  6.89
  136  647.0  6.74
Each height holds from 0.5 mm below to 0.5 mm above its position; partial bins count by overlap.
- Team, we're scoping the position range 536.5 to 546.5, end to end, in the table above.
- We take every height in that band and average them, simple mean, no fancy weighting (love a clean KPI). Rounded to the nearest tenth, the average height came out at 7.4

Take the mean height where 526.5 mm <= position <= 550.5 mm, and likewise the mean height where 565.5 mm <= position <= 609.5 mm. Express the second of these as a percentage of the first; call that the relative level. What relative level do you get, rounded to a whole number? 89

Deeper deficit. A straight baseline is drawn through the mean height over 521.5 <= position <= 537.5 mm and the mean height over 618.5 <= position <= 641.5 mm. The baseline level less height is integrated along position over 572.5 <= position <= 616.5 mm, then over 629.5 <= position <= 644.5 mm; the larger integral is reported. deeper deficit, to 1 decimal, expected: 17.5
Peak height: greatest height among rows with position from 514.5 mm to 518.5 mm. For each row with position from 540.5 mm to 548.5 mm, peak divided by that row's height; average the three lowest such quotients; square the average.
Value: 0.71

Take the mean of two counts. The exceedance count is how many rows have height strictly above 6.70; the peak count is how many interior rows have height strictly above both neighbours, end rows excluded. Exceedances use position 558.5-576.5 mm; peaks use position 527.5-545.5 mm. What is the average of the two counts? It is 11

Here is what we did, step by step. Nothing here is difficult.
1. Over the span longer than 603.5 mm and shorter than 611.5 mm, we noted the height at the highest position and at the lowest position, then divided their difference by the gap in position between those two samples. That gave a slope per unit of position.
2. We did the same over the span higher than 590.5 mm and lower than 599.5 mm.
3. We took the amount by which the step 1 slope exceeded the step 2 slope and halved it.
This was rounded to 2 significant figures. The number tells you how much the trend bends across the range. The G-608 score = 0.12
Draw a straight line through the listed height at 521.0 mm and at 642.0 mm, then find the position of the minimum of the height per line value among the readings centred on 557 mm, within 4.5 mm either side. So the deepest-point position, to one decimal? 560.0 mm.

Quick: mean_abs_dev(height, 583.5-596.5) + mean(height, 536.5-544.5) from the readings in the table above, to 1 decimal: 8.0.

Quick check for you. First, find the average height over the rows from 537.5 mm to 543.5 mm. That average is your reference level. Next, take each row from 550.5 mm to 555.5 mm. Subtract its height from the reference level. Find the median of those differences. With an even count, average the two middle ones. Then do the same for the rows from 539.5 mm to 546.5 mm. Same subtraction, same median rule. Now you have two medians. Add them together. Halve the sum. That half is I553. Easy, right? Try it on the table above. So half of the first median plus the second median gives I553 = -1.2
